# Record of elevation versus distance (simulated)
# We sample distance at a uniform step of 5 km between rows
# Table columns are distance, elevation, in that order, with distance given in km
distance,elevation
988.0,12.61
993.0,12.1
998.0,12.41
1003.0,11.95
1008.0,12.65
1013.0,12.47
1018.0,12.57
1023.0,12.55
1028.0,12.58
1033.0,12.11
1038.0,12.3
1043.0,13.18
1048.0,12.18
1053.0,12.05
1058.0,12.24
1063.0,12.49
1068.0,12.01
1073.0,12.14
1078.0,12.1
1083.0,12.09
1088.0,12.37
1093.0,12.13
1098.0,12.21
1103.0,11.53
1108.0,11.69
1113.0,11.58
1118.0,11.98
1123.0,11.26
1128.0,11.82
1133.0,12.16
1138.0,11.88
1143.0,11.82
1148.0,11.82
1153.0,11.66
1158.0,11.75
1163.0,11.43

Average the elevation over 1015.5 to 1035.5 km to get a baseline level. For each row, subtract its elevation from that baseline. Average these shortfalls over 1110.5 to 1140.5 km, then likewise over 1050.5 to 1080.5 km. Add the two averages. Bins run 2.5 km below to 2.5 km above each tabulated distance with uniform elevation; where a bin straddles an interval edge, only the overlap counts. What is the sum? 0.95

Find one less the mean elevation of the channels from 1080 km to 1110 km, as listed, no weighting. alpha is -11.0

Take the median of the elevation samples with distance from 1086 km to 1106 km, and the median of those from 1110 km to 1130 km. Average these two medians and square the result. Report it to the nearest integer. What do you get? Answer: 142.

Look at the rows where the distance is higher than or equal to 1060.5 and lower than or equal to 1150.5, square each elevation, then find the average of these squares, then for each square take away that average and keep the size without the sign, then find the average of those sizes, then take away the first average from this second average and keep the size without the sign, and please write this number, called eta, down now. 137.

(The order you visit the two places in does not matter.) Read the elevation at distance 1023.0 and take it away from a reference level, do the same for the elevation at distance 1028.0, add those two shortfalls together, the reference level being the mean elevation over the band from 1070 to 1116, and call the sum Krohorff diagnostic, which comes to -1.2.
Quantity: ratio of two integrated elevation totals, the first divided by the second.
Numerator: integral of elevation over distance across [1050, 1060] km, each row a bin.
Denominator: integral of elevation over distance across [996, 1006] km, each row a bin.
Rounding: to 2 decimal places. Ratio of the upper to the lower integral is 1.00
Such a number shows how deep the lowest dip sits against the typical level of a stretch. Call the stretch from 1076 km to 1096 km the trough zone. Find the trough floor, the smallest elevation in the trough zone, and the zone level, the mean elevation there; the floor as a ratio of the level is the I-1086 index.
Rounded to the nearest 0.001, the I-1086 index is 0.993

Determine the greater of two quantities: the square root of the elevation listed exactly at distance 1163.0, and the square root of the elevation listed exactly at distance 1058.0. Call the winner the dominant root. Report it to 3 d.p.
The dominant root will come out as 3.499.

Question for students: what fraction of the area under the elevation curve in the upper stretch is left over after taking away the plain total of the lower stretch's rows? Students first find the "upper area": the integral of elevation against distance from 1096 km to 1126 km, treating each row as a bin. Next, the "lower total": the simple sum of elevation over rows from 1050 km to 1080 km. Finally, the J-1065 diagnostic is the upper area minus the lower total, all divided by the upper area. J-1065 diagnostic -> 0.792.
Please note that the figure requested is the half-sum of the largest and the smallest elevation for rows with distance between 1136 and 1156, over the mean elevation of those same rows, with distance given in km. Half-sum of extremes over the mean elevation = 1.00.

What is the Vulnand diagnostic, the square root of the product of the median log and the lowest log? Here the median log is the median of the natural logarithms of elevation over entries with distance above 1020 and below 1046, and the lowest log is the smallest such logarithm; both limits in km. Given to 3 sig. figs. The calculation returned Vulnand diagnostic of 2.51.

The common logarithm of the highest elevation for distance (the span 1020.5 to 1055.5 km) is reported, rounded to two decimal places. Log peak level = 1.12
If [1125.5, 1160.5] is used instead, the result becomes 1.08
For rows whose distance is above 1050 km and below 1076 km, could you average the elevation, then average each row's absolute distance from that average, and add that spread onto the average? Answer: 12.3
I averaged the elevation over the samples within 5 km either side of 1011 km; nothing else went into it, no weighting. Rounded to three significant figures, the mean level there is 12.6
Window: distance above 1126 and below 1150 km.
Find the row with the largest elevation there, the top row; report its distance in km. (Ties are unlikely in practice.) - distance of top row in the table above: 1133.0 km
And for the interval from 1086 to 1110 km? 1088.0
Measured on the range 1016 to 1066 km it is 1043.0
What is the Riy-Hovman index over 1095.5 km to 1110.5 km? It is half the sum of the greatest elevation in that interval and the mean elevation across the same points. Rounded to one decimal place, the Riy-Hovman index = 12.0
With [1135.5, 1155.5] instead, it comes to 11.8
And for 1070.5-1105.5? 12.2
